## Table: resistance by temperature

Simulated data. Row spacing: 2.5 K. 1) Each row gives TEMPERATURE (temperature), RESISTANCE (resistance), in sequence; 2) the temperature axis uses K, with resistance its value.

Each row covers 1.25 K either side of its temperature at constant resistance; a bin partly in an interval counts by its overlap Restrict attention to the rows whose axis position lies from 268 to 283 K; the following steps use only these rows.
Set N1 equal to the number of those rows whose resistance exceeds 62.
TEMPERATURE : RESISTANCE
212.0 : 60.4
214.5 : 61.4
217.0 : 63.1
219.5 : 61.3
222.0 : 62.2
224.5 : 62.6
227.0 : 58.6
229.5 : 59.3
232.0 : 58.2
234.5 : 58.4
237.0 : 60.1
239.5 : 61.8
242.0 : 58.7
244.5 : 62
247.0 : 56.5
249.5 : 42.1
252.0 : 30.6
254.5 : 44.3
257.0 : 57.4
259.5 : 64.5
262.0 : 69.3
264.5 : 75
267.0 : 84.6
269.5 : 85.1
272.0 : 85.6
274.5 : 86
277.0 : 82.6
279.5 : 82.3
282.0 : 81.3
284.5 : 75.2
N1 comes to 6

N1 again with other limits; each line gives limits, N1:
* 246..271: 5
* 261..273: 5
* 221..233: 2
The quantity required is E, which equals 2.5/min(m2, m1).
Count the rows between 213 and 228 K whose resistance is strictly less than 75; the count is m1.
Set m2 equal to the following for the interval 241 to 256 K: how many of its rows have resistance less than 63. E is 0.42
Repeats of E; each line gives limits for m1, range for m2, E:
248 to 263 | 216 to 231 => 0.50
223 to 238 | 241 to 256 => 0.42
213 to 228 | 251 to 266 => 0.83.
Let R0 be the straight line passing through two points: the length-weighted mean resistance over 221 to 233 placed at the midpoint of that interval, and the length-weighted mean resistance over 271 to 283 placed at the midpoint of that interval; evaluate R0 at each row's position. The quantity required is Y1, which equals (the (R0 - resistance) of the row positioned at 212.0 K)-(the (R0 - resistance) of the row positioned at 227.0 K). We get -9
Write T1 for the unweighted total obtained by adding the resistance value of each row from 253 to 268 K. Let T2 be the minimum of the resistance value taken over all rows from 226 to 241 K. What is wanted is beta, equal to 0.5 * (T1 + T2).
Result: 227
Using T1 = 395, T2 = 58.2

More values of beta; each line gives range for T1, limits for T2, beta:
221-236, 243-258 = 195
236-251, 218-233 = 200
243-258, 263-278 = 184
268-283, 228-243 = 281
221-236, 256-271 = 208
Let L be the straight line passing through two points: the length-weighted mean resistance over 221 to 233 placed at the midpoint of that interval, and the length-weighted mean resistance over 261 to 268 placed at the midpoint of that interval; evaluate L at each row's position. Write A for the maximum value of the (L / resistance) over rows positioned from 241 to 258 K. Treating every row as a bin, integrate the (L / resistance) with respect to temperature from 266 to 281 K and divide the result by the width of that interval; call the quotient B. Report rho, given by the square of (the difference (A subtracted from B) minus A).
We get 13.6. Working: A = 2.32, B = 0.95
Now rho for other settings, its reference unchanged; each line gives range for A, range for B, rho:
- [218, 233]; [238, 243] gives 1.1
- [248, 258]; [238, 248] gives 12.3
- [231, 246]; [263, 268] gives 1.7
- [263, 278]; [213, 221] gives 1.3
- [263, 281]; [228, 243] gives 0.9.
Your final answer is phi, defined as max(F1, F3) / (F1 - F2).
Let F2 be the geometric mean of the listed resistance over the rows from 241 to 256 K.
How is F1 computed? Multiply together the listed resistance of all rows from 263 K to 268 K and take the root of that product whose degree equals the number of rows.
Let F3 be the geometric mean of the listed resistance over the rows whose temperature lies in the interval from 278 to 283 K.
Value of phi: 3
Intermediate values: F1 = 80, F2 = 48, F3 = 81.8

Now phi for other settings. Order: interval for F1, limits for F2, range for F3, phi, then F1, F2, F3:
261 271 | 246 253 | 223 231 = 2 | 78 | 42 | 60.1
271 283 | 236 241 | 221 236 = 4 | 84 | 61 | 59.9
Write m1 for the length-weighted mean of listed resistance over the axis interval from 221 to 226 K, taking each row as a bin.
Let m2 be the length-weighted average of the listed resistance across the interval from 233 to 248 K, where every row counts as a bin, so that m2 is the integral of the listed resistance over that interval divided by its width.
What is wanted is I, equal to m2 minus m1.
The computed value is -3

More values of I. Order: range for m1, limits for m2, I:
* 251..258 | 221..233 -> 16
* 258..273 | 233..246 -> -17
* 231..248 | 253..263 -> -2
